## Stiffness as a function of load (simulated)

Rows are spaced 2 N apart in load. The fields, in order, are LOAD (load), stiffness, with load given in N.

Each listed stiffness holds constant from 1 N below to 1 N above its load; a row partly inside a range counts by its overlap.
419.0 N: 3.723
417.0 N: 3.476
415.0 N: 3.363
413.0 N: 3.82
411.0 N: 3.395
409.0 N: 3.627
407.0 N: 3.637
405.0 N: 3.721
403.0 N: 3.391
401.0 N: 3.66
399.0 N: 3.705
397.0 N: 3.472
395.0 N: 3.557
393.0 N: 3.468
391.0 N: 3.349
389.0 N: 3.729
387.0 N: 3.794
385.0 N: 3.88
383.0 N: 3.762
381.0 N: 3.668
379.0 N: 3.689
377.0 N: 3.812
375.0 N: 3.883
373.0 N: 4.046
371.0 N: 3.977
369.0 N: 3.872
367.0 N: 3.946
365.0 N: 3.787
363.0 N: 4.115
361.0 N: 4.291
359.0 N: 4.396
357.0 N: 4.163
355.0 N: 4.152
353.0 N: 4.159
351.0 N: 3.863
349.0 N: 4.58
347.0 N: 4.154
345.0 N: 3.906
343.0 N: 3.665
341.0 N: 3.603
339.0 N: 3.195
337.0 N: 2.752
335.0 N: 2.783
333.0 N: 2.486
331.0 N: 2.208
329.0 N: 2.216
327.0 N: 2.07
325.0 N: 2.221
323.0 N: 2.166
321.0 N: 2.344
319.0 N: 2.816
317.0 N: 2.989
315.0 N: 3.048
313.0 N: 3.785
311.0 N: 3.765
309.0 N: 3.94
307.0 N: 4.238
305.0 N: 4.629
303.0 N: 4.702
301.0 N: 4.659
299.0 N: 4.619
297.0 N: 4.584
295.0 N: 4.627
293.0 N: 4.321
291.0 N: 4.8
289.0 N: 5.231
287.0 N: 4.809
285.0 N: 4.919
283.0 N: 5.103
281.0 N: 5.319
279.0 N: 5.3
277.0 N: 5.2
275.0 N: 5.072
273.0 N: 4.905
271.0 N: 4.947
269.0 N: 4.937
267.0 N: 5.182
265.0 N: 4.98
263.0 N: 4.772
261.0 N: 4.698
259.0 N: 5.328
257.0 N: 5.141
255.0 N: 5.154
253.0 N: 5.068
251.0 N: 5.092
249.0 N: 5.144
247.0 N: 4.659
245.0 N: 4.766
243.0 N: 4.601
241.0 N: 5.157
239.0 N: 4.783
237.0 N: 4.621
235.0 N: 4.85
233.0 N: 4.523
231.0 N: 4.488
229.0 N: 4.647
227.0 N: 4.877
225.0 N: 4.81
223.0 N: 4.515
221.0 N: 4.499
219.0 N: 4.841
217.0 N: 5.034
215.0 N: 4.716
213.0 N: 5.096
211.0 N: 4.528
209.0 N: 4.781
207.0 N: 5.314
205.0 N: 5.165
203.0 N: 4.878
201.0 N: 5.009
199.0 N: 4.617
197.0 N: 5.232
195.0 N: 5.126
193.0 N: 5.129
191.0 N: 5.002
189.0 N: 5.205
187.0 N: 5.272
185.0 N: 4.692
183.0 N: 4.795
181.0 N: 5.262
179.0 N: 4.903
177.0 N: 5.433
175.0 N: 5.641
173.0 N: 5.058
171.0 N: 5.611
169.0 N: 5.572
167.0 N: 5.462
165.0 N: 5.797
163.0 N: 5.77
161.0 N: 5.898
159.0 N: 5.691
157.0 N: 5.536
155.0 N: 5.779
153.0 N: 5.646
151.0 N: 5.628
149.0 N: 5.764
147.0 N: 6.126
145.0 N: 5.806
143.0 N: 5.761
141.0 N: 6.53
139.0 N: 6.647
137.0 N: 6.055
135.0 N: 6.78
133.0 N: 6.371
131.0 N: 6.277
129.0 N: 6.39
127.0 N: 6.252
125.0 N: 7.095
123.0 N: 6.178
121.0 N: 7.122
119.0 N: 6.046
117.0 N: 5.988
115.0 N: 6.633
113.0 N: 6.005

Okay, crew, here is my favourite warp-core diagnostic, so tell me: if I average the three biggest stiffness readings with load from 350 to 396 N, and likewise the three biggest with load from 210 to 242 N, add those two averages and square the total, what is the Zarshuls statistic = 88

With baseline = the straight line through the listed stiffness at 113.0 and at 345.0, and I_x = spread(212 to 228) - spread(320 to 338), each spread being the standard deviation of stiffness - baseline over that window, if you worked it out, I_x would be -0.09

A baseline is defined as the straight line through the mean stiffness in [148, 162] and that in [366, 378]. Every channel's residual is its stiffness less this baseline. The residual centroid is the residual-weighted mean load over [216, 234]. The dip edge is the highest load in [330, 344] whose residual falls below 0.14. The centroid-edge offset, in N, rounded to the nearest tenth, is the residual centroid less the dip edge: -117.3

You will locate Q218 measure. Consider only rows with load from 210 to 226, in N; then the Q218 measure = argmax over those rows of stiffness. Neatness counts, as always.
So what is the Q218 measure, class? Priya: 213.0 N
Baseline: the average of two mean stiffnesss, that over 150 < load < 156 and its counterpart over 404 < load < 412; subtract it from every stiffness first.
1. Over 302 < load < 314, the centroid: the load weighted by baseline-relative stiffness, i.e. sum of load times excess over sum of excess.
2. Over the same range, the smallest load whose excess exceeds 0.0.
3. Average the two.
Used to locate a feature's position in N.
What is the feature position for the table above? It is 306.8 N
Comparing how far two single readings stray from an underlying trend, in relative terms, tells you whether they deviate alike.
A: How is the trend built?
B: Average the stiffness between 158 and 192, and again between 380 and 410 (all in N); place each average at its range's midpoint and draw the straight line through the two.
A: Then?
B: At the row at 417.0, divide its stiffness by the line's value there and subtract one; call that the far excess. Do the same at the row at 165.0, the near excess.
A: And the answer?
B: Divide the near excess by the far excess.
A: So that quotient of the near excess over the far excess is 11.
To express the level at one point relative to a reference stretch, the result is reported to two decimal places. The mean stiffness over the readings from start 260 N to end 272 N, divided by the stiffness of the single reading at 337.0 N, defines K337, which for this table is 1.79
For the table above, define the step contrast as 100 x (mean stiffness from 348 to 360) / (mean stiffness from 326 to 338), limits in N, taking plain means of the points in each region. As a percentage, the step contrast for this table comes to 174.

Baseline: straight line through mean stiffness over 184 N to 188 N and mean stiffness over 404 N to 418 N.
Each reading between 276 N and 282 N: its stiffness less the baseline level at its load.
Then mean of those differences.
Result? 0.9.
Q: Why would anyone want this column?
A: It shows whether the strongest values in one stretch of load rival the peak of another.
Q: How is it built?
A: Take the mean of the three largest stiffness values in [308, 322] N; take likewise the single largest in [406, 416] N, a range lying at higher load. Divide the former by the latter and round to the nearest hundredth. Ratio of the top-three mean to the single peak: 1.00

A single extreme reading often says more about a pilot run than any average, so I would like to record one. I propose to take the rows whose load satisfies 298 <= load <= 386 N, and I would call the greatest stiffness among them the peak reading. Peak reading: 4.702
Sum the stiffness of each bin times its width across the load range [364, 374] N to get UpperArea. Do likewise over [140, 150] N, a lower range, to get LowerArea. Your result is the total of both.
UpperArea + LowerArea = 99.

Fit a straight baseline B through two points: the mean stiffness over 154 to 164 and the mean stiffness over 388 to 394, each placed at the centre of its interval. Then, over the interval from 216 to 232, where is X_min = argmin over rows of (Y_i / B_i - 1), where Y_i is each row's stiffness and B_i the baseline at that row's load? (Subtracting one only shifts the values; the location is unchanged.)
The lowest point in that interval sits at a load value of 221.0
